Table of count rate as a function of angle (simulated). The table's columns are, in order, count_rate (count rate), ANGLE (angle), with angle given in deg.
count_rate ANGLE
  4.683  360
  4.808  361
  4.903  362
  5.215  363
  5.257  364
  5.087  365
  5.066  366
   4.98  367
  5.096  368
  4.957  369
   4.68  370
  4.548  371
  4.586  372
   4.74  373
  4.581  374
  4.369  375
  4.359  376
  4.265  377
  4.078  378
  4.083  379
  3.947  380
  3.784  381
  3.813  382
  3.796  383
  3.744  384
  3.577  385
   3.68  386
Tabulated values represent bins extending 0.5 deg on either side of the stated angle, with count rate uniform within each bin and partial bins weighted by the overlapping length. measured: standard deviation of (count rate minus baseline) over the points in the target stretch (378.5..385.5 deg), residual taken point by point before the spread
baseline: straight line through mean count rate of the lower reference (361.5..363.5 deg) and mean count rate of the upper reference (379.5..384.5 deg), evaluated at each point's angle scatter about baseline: 0.06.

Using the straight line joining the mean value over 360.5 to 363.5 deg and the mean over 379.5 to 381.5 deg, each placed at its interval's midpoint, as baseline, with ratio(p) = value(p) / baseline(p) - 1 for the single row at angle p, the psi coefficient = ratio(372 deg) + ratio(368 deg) 0.15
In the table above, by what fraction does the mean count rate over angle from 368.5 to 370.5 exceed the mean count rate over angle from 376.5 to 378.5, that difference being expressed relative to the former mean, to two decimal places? 0.13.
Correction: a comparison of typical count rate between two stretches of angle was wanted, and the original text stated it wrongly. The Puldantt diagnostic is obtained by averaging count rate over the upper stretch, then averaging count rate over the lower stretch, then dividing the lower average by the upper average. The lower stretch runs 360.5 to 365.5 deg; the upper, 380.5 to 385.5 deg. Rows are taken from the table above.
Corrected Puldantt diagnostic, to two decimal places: 1.35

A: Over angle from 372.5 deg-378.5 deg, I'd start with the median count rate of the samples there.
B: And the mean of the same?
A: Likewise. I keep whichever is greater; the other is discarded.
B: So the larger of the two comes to 4.4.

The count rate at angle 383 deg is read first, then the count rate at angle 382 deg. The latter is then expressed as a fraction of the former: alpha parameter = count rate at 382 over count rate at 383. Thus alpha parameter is 1.00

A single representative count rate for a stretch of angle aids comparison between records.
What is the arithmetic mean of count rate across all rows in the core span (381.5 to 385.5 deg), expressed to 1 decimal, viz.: 3.7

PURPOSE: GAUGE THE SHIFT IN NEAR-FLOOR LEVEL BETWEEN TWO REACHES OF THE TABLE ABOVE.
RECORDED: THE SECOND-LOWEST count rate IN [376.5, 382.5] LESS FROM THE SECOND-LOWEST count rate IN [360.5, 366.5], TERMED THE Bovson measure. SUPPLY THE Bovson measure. 1.1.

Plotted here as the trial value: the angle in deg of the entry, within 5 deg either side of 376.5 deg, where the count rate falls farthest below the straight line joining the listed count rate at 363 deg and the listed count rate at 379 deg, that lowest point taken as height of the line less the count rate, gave 381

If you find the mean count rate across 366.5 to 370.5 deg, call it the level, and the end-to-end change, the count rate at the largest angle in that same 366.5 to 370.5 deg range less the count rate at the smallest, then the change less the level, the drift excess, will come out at -5.23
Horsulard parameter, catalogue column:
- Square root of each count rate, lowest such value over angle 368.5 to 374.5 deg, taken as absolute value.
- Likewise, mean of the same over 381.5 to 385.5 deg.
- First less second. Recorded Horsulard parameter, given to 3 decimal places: 0.201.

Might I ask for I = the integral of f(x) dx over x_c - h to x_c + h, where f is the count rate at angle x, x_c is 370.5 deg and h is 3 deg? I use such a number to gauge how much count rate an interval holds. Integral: 29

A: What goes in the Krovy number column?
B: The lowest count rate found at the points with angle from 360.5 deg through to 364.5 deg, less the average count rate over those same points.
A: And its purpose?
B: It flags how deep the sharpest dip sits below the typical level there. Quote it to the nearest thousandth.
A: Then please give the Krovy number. -0.238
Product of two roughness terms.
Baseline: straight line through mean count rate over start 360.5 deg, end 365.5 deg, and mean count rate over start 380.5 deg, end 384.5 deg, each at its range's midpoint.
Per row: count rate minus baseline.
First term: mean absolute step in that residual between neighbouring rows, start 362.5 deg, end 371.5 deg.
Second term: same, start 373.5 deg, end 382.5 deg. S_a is 0.009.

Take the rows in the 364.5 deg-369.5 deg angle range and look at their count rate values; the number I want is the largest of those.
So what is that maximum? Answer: 5.096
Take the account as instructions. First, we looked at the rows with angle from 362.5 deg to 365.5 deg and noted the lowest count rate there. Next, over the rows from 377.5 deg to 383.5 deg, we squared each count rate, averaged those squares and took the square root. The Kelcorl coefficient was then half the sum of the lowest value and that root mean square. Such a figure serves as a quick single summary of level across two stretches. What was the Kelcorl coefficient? 4.50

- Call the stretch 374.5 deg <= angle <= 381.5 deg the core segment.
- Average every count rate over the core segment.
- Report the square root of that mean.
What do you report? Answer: 2.03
